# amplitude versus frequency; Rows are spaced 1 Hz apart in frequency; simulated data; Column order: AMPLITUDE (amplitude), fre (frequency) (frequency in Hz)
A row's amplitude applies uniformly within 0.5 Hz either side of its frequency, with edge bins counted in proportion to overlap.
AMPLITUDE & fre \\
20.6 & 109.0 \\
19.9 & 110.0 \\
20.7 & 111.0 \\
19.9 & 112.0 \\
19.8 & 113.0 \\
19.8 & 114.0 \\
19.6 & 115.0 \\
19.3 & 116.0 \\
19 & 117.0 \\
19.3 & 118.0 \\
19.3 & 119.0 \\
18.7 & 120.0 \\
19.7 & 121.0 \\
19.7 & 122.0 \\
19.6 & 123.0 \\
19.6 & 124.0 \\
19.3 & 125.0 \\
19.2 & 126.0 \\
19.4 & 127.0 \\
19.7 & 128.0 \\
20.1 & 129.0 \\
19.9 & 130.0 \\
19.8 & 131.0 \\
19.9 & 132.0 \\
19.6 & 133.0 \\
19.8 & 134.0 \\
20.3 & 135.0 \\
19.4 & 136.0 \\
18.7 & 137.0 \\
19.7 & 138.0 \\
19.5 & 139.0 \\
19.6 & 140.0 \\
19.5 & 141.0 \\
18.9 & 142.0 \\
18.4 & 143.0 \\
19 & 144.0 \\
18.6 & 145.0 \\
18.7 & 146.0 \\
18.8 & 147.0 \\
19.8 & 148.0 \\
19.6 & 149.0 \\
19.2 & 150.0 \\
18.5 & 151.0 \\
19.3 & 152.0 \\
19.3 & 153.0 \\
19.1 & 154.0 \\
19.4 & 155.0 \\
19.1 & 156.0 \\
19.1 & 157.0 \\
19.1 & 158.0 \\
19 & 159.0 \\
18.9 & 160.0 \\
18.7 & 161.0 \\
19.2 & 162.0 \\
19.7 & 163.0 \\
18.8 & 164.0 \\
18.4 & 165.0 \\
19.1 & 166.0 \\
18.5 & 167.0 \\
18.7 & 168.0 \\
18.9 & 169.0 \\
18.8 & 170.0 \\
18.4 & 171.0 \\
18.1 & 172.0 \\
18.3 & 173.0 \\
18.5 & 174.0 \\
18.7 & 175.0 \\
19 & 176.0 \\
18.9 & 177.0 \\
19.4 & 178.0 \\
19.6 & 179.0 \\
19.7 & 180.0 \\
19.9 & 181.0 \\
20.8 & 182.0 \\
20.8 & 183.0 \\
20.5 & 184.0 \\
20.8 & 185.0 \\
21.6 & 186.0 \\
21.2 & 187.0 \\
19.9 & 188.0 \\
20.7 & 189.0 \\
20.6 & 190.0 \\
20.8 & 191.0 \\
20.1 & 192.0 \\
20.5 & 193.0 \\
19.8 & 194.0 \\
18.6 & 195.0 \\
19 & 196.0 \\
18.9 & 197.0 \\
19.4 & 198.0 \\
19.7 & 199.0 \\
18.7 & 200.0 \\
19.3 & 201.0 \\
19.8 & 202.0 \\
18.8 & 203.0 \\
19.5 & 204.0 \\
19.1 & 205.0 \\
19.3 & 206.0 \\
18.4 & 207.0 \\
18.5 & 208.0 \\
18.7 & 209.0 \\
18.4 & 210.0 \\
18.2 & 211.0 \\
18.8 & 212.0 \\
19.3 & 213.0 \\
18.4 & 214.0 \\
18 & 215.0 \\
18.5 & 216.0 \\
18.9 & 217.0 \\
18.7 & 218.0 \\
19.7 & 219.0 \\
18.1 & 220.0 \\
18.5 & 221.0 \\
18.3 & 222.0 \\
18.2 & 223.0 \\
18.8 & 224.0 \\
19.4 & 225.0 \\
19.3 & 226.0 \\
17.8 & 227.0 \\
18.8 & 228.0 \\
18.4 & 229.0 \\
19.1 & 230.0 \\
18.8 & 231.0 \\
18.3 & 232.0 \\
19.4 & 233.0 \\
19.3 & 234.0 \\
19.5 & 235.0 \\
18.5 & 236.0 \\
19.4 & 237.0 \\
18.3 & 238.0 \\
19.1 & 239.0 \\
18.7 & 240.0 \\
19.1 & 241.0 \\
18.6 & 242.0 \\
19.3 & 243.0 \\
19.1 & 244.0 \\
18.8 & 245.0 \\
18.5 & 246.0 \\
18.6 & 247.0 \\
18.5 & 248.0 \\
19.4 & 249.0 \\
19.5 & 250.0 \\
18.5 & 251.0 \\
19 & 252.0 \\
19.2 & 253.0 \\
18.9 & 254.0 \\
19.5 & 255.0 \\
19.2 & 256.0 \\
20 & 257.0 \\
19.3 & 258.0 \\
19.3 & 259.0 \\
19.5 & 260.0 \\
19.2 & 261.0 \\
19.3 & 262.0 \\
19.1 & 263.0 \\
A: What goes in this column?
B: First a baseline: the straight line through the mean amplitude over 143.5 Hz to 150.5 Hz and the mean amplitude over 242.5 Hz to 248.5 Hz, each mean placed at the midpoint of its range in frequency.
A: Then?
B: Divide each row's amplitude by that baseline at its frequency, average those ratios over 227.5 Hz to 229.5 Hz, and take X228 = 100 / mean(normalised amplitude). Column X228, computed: 101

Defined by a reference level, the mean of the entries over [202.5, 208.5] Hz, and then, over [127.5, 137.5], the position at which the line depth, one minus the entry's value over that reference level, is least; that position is 135.0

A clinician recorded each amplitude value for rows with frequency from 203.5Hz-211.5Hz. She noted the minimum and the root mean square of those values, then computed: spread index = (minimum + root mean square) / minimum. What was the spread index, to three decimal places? 2.031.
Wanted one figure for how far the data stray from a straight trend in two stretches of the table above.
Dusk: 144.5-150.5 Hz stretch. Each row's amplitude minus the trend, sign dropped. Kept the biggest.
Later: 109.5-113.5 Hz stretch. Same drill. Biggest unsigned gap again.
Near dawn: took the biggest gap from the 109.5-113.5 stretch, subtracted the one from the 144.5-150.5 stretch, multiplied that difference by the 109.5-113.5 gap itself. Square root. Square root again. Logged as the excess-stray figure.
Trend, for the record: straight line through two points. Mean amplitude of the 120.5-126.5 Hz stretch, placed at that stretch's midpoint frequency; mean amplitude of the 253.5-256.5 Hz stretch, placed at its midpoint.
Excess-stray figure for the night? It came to 0.76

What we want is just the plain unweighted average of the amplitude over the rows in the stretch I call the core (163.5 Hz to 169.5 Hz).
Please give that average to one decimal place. 18.7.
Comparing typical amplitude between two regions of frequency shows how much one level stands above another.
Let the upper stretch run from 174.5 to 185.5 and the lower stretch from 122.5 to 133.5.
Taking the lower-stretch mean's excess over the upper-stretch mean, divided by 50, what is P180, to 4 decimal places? -0.0036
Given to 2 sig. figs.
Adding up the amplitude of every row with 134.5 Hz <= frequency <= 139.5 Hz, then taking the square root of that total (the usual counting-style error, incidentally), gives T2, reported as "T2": 9.9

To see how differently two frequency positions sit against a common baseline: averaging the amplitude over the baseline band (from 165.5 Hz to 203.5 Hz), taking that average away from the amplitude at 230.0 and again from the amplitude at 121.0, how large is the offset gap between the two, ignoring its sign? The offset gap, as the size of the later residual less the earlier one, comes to 0.60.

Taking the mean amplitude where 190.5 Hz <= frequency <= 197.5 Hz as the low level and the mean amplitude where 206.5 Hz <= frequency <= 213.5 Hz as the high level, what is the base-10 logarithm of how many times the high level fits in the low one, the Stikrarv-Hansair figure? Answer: 0.024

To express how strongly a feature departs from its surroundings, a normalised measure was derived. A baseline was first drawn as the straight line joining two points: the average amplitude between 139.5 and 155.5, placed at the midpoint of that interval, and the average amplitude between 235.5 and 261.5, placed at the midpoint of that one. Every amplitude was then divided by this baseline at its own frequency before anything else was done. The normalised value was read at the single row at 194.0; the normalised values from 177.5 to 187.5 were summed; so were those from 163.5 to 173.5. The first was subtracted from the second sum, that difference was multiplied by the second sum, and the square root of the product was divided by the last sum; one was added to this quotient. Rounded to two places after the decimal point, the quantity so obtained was 2.04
